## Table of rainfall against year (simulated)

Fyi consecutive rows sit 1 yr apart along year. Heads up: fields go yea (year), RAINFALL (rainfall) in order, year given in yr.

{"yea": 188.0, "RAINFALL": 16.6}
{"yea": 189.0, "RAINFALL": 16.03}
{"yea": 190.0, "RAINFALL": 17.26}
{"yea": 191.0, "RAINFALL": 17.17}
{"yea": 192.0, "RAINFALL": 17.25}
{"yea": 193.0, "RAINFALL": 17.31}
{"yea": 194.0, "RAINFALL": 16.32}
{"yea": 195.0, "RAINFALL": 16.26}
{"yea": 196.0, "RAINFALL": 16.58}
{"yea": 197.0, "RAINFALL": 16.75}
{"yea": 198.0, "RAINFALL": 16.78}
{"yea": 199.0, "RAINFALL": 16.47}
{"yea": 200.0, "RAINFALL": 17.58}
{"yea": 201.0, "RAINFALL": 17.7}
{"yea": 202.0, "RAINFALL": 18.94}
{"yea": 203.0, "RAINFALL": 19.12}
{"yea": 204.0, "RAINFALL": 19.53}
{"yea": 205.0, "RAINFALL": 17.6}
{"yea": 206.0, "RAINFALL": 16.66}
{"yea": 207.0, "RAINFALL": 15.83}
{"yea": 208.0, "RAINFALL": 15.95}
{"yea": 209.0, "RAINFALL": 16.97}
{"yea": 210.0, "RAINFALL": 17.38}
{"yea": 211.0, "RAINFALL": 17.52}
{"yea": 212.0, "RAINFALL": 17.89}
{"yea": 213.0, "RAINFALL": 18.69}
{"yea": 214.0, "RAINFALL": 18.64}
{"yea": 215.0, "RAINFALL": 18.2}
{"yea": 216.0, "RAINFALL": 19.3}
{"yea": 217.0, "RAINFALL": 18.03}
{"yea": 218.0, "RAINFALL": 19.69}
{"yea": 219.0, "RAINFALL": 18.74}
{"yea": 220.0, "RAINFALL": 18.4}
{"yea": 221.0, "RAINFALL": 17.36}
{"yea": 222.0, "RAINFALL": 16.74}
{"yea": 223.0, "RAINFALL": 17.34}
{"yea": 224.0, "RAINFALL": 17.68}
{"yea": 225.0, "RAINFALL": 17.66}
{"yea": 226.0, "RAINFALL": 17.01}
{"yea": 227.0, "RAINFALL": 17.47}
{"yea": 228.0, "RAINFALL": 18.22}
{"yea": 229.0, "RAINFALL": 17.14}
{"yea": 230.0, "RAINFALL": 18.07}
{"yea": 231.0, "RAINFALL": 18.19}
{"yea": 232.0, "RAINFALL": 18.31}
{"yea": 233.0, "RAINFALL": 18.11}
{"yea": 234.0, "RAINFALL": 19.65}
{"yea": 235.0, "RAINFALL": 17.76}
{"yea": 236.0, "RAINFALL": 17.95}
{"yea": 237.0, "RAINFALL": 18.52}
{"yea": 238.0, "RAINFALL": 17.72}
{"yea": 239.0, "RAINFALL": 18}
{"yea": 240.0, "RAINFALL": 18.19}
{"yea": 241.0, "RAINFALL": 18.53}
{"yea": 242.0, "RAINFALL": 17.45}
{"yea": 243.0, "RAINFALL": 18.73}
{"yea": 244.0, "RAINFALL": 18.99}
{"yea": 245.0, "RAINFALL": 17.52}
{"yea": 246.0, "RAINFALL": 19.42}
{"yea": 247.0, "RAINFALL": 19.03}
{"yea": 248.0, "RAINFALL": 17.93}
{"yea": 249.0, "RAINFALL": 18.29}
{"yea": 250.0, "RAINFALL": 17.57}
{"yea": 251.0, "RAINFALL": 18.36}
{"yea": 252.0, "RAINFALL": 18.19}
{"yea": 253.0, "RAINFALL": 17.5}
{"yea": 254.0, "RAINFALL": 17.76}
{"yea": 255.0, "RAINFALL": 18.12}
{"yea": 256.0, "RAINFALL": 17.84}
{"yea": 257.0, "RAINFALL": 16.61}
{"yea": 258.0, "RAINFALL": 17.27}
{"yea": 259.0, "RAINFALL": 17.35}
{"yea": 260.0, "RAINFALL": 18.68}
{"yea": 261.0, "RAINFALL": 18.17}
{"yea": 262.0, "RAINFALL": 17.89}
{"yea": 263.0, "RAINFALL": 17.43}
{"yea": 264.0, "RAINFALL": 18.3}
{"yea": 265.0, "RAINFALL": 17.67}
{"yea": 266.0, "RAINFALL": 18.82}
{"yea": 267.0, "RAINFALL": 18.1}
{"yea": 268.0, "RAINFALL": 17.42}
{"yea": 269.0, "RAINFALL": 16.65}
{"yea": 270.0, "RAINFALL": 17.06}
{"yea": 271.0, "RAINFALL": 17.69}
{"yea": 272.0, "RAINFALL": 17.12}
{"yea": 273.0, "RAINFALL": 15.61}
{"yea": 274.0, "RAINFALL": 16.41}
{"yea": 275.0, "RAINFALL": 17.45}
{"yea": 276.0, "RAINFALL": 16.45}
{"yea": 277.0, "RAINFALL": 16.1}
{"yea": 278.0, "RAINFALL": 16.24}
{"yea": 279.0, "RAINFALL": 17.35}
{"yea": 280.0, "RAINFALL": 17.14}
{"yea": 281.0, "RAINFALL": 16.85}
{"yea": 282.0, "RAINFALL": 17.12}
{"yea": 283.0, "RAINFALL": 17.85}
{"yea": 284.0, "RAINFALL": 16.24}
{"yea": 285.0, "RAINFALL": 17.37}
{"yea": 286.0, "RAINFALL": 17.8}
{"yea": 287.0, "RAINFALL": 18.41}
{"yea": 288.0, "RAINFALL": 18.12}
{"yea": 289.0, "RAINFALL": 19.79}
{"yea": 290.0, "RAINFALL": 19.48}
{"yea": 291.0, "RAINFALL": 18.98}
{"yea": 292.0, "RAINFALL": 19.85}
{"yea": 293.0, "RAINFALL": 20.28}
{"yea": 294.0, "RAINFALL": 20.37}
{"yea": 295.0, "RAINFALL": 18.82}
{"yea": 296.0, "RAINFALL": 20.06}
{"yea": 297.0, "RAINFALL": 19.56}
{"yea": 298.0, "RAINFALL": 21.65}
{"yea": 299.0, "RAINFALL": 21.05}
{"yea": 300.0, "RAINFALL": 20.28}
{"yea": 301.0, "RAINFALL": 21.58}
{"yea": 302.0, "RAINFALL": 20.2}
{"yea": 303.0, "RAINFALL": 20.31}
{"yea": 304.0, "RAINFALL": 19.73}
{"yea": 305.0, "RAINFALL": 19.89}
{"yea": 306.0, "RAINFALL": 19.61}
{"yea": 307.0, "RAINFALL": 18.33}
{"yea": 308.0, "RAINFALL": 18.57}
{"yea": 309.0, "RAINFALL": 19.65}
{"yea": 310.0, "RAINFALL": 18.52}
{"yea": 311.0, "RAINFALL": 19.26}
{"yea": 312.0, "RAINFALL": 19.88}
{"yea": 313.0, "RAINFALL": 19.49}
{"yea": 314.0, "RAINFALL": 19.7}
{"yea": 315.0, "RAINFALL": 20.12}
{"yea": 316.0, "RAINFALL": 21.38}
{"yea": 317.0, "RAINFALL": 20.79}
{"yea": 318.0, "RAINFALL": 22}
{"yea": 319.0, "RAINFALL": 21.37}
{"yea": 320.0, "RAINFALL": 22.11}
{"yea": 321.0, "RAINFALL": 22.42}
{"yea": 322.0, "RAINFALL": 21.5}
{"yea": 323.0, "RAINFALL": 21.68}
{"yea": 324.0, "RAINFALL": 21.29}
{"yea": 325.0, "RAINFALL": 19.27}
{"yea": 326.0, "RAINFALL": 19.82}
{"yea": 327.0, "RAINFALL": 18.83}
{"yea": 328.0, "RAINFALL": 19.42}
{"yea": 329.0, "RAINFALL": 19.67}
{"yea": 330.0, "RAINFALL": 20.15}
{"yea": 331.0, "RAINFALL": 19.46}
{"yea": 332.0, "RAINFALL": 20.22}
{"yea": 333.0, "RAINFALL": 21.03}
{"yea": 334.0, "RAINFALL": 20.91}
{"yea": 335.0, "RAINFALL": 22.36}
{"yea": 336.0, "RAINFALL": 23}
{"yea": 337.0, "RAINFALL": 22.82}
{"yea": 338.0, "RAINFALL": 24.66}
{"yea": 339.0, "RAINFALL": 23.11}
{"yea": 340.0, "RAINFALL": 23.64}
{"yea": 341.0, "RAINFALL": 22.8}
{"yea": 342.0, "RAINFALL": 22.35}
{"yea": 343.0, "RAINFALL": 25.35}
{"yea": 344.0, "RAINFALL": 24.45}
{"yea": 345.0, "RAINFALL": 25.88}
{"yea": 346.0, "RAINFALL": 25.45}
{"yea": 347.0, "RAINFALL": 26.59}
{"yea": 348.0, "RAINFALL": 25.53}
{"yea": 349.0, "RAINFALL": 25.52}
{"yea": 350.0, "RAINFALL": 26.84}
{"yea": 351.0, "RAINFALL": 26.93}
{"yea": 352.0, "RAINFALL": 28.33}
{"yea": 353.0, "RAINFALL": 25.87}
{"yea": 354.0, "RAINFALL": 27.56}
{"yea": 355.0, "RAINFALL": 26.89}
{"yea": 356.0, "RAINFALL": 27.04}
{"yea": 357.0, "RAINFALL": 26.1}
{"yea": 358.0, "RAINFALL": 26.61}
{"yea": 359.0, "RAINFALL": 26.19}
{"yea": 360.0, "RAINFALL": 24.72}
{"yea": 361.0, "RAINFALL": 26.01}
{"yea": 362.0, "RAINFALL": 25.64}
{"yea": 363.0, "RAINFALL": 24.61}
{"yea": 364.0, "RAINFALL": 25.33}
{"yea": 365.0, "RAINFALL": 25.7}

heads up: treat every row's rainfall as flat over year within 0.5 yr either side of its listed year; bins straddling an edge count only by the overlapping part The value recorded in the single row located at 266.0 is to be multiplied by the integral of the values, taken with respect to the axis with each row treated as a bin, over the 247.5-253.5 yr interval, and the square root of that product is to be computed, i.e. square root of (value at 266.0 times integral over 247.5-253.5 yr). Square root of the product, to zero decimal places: 45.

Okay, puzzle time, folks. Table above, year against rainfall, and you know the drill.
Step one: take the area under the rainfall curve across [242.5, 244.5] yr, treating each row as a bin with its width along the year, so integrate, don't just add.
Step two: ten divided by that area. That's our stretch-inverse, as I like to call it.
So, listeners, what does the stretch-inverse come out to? 0.27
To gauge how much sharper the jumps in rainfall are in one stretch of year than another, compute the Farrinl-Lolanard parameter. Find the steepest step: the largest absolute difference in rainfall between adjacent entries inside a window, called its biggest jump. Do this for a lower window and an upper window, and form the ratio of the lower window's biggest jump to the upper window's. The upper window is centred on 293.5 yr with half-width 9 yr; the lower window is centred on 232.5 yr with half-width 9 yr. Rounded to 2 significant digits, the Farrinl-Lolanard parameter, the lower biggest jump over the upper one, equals 0.90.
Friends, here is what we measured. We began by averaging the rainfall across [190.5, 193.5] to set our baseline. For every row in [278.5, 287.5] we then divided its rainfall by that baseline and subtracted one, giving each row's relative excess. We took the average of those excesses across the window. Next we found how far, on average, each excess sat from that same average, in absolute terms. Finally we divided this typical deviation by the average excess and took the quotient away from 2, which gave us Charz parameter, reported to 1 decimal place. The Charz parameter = -2.3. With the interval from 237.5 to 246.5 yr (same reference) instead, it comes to 1.5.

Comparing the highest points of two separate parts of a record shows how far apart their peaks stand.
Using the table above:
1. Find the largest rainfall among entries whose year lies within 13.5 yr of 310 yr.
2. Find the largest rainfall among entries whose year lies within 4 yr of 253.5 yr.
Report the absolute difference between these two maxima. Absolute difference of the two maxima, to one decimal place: 4.1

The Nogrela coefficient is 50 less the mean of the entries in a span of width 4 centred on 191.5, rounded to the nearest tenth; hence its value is 32.8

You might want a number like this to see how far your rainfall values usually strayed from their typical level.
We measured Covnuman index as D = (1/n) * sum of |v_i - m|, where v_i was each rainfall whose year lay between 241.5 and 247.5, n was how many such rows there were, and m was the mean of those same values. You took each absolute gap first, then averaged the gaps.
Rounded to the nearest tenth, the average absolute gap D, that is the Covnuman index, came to 0.7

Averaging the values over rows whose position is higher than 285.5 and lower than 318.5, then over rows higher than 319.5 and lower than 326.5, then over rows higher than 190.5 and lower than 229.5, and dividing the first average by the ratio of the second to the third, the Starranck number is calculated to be 16.5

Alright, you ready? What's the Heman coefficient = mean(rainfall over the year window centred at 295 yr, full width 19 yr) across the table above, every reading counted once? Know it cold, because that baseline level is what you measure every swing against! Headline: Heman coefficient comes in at 19.8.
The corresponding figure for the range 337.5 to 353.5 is 25.2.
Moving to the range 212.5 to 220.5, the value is 18.7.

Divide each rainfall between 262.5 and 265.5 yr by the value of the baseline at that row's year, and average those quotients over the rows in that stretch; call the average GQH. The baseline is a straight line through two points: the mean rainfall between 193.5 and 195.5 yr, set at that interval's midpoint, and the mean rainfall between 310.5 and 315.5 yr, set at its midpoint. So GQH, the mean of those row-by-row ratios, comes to 0.97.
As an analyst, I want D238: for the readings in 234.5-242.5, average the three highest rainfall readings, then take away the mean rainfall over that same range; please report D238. 0.40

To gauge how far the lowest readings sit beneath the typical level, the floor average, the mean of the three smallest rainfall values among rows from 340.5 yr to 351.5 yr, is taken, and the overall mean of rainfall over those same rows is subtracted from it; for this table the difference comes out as -2.0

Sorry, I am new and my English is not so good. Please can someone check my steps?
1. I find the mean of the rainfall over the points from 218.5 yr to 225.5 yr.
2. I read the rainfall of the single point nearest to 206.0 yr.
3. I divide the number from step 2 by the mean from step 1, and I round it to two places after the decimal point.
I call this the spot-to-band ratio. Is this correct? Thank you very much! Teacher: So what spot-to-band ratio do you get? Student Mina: 0.94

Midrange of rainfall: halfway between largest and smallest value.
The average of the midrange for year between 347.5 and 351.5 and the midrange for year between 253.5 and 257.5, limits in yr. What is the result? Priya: 21.8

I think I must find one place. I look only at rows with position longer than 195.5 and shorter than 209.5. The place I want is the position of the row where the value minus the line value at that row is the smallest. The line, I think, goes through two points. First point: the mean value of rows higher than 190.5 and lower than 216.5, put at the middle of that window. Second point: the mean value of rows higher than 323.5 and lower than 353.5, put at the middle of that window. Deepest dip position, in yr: 207.0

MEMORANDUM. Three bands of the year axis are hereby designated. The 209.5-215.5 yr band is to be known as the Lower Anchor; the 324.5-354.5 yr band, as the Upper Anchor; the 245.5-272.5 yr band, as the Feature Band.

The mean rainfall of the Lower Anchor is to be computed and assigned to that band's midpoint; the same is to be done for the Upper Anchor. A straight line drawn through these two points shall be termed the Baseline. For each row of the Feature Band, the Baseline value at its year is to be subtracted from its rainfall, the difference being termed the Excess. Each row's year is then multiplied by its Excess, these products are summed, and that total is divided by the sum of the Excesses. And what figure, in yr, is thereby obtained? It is 261.3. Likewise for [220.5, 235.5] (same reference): 226.6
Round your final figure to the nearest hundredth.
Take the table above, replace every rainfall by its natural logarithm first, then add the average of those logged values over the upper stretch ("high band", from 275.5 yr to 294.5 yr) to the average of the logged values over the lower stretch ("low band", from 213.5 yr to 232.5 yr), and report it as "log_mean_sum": 5.78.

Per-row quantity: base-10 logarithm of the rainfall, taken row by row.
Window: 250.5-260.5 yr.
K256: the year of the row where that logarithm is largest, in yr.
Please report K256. 260.0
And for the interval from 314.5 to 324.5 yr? 321.0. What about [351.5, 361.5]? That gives 352.0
